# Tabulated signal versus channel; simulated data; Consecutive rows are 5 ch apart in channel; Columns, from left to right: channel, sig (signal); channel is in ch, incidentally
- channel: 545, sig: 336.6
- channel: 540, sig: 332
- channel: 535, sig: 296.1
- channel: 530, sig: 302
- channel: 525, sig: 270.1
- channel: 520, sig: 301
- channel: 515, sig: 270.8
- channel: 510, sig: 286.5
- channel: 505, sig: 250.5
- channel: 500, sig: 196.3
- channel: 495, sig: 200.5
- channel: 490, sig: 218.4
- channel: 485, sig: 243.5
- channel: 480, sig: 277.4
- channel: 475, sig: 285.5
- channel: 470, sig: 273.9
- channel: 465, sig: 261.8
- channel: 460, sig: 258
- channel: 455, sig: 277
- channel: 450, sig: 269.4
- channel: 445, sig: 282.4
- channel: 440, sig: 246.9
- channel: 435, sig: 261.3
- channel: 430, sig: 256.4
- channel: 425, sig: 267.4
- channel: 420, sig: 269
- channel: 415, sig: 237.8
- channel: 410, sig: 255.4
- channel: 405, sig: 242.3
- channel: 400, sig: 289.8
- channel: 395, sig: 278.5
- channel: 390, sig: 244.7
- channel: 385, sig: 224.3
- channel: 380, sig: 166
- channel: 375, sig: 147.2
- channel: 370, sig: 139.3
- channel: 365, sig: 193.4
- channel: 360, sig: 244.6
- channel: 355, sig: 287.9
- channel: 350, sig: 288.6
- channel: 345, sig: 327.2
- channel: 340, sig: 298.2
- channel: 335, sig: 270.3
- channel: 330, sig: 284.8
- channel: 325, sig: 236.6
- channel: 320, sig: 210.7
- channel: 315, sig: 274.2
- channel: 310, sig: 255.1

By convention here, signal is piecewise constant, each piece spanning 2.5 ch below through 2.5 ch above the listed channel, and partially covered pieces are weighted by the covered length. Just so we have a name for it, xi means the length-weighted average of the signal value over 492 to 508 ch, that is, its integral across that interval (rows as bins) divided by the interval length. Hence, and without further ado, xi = 218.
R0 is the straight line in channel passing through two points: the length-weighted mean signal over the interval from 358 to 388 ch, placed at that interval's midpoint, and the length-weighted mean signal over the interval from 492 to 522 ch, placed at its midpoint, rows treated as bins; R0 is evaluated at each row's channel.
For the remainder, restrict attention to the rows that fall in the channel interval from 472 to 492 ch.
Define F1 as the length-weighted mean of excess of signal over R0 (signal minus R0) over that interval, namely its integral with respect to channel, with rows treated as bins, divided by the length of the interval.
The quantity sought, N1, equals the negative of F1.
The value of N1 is -20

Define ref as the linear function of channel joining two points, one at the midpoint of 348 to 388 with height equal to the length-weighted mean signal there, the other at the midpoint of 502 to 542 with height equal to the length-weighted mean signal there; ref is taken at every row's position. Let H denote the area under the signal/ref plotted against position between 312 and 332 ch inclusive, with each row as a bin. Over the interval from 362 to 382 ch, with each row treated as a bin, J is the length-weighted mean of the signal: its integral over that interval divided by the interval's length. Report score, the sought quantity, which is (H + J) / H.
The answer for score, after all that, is 7.1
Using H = 27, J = 163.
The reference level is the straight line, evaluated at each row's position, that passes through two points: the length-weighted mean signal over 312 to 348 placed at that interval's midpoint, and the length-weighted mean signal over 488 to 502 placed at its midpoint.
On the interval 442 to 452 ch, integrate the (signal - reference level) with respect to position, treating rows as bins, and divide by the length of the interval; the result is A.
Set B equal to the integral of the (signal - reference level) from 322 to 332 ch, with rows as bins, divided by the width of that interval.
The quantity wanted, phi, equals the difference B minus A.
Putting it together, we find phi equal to -66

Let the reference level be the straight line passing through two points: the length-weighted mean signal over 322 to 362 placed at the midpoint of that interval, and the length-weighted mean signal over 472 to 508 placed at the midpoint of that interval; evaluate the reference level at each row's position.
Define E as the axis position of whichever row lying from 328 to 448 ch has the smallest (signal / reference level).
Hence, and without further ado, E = 370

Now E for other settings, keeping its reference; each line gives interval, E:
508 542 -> 515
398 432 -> 415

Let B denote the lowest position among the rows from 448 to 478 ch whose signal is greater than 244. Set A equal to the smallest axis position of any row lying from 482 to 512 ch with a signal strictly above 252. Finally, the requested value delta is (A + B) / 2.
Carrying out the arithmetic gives 480.0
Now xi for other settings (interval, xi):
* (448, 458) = 273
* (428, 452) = 263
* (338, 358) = 299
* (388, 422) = 260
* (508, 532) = 286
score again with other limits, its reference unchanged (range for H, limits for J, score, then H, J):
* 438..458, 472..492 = 13.0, 22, 258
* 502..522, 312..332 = 13.9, 19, 251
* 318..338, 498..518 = 10.6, 26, 254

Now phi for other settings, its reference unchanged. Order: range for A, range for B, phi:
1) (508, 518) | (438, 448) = -42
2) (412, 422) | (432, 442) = 10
